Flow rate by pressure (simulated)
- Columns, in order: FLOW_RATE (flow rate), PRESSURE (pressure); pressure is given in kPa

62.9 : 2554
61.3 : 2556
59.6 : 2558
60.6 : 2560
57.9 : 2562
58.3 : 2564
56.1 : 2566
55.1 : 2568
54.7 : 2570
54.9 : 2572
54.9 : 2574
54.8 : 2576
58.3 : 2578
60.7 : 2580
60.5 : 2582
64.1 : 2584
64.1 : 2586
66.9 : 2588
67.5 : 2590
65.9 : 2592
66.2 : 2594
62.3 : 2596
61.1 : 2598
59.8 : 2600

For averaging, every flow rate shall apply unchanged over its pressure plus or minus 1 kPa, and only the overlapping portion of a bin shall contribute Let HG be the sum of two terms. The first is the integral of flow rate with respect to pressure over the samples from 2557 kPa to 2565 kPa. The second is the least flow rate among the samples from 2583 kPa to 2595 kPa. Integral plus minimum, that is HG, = 537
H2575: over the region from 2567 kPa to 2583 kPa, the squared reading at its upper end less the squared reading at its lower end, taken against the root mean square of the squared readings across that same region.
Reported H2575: 0.19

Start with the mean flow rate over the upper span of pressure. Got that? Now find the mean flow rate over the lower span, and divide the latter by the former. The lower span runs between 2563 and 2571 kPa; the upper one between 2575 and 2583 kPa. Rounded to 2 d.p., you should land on 0.96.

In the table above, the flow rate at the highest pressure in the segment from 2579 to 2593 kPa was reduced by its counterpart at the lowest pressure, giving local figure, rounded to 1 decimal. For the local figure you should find 5.2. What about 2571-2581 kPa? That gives 5.8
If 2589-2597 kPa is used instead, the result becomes -5.2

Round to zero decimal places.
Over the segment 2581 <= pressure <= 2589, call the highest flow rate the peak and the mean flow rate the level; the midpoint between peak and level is 65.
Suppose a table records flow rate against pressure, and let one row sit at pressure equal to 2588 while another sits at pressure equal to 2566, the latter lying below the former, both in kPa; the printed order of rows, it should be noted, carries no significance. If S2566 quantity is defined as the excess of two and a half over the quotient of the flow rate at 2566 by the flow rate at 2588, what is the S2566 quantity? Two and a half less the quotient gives 1.66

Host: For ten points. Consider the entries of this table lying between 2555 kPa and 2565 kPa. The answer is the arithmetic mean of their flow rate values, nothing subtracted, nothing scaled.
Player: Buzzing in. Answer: 60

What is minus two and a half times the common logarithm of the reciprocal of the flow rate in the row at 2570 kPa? 4.34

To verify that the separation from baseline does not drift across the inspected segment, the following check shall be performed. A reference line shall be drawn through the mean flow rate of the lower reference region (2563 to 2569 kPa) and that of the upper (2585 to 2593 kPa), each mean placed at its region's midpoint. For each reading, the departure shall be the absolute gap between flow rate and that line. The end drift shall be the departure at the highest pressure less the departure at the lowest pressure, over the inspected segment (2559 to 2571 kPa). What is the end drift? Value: -3.1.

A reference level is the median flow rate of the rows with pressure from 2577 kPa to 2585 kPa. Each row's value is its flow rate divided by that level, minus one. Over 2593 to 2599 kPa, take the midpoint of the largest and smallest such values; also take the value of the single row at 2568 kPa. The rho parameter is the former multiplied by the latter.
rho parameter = -0.0046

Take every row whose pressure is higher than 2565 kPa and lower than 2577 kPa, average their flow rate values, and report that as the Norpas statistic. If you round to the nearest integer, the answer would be 55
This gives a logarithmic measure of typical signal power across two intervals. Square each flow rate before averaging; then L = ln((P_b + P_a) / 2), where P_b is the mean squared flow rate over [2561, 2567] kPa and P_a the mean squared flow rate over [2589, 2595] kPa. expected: 8.26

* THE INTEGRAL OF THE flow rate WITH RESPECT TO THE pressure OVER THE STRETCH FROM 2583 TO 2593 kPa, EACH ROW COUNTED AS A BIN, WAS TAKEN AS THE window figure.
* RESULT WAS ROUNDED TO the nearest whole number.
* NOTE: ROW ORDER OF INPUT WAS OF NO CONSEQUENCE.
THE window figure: 657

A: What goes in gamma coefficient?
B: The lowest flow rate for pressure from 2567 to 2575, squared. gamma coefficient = 2992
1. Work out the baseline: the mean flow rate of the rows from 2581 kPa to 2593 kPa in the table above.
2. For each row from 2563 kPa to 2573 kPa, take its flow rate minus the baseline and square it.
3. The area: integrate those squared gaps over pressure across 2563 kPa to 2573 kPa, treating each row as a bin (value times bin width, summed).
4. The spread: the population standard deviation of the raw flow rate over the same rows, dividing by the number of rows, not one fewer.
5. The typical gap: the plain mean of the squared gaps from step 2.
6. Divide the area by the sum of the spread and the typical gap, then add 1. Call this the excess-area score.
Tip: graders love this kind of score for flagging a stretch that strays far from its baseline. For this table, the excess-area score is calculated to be 10.8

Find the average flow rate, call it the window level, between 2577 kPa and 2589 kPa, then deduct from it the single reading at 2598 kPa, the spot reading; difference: 1.3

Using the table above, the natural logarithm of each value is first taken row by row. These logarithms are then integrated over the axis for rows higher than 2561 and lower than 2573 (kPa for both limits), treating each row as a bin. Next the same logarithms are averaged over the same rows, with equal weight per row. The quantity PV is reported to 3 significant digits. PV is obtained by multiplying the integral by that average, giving 195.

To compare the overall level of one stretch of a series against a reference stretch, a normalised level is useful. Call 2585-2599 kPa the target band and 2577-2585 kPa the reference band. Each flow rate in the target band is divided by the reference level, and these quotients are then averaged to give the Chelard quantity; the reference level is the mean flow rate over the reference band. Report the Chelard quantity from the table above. 1.06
